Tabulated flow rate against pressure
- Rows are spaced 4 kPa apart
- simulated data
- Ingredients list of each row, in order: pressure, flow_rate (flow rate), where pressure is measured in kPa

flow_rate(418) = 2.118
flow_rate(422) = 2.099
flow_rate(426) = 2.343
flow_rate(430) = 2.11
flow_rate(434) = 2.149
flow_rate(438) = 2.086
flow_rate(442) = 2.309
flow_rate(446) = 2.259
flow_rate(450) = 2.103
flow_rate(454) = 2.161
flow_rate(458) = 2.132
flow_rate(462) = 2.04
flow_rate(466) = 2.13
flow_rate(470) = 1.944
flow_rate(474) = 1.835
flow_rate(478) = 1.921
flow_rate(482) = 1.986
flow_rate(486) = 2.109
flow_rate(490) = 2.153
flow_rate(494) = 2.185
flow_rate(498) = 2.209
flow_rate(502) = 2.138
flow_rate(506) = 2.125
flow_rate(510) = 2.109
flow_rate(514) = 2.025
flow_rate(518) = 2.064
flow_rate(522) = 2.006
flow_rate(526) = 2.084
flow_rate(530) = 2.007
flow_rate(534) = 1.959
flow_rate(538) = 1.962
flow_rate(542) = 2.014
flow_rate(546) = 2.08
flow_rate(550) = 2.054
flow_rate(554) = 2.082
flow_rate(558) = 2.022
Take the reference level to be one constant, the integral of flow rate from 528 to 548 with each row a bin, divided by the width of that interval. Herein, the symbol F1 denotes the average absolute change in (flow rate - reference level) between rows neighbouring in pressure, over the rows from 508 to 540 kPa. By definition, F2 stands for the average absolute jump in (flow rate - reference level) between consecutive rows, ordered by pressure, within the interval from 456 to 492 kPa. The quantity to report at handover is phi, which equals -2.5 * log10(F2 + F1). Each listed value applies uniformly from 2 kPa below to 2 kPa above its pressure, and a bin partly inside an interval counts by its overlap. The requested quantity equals 2.03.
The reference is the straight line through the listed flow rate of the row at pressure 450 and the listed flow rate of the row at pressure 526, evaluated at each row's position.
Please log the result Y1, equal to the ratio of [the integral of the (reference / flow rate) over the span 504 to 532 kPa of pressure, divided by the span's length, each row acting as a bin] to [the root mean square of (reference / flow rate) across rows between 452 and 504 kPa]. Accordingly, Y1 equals 1.00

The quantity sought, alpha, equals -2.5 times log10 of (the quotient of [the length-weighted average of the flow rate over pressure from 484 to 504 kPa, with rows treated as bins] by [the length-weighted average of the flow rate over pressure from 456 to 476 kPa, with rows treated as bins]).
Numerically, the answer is -0.07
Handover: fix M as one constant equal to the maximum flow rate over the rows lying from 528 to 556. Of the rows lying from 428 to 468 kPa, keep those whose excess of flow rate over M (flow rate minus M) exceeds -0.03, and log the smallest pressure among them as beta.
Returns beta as 430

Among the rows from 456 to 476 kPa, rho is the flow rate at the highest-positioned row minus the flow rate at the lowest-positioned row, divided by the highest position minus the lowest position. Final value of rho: -0.019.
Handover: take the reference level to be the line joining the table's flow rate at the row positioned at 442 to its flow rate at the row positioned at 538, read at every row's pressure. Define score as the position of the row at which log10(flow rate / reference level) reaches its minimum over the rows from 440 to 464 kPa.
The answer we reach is 462 kPa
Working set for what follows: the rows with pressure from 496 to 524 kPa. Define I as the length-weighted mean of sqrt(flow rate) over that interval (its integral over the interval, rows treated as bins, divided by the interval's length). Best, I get 1.45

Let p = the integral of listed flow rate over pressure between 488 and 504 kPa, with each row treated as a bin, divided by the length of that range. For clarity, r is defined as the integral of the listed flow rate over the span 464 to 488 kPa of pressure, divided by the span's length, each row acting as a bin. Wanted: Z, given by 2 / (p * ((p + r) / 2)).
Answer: 0.443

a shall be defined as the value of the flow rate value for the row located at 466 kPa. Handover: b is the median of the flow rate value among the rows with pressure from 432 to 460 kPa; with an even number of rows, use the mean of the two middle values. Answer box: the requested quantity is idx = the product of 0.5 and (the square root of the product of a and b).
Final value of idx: 1.07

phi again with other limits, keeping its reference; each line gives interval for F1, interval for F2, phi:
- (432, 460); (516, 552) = 2.08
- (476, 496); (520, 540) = 2.32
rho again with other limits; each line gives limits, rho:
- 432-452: -0.003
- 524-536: -0.016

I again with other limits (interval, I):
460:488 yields 1.41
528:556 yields 1.42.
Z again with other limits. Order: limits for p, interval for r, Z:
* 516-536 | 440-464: 0.472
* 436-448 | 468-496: 0.426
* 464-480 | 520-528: 0.511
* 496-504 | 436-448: 0.419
